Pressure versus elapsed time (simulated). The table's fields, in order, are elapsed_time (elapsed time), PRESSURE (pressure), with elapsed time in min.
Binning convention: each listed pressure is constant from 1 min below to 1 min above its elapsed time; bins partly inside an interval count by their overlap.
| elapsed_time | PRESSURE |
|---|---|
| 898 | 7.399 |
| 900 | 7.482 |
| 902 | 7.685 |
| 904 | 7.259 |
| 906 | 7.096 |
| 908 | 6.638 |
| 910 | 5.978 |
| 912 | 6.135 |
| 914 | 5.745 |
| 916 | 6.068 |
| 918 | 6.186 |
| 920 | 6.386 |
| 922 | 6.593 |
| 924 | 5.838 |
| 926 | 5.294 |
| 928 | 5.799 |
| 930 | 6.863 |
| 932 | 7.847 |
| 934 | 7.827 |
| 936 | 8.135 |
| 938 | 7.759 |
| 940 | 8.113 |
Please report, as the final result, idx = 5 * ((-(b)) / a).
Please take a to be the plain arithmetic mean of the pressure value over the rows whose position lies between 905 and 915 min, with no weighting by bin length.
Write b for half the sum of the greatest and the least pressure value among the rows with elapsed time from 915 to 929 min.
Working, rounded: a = 6.32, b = 5.94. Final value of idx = -4.7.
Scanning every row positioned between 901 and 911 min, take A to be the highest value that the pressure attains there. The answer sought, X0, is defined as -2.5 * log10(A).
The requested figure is -2.21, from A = 7.685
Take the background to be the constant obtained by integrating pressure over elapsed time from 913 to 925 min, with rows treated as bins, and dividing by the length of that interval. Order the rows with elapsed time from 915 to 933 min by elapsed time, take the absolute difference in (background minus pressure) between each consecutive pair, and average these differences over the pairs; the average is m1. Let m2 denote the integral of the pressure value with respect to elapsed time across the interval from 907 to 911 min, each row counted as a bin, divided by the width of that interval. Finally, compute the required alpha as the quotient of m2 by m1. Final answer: 11.5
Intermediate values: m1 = 0.55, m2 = 6.3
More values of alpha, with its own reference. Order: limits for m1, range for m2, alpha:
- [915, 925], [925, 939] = 22.1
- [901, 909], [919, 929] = 17.1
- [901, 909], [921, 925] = 17.8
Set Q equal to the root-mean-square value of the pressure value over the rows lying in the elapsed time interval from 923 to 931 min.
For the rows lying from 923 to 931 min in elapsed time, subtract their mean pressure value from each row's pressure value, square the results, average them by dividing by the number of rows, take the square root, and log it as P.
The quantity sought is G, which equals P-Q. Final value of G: -5.4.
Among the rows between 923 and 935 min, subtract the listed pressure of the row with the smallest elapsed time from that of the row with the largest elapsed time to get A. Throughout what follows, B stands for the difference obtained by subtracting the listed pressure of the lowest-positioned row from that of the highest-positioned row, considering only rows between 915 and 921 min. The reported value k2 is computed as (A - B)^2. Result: 2.8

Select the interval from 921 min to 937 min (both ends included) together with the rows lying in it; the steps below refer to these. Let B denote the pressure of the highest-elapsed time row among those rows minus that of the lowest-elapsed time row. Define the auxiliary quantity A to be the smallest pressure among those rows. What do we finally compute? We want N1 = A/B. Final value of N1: 3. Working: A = 5.294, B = 1.5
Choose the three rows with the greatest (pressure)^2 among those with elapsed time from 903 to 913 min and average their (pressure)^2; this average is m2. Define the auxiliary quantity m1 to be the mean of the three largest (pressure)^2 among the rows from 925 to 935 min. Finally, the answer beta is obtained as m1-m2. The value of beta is 8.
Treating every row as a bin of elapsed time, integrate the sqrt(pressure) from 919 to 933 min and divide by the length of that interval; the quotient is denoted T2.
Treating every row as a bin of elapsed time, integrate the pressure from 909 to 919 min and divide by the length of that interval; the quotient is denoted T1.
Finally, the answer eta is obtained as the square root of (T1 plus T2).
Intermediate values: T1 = 6.0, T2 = 2.52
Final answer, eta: 2.92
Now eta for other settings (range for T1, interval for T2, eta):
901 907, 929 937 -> 3.18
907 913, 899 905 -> 3.00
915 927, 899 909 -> 2.96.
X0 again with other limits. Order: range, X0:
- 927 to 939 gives -2.28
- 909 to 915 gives -1.97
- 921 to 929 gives -2.05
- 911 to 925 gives -2.05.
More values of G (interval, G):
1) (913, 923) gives -5.9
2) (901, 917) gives -5.9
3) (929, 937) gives -7.2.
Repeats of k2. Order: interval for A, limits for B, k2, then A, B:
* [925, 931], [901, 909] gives 6.8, 1.6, -1.0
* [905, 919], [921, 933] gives 4.7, -0.9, 1.3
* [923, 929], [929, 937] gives 1.7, 0.0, 1.3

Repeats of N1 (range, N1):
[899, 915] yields -3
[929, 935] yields 7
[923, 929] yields -136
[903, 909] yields -11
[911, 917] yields -86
